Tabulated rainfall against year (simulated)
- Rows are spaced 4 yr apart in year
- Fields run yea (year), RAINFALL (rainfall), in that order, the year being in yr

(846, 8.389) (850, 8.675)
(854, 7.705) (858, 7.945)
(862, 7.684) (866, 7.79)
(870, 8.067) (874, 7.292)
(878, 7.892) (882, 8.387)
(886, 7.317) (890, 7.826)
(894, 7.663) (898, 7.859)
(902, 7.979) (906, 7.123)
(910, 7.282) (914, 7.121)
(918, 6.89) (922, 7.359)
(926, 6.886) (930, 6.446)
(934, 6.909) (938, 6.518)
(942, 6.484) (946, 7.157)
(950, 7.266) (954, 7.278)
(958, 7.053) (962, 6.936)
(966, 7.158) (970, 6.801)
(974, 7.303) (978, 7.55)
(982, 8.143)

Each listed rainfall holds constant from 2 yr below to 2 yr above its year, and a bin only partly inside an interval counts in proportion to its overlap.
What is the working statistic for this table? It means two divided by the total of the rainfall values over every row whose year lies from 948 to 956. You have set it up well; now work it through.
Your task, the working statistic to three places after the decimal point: 0.138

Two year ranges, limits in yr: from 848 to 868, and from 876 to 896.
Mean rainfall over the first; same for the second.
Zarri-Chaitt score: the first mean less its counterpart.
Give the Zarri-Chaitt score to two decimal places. 0.14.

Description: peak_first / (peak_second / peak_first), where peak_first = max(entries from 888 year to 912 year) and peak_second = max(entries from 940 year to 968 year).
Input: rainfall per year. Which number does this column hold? 8.7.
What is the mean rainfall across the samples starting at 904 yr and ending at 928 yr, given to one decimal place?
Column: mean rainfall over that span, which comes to 7.1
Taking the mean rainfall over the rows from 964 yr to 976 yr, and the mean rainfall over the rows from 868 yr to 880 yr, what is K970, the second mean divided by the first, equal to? 1.09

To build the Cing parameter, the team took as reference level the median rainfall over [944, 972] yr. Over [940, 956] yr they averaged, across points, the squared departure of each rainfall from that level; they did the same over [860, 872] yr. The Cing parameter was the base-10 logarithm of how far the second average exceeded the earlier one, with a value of -0.42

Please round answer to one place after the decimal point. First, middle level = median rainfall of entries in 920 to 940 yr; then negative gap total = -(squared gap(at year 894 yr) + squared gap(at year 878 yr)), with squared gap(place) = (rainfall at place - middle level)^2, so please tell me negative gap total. -1.6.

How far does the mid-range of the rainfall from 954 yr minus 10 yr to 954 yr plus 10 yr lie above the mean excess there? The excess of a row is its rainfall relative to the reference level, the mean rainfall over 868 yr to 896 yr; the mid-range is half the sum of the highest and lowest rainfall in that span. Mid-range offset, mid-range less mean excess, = 7.75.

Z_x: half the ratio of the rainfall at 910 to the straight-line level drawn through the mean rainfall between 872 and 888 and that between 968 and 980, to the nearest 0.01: 0.48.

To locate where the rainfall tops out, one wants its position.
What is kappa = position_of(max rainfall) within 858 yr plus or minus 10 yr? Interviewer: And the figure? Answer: 850 yr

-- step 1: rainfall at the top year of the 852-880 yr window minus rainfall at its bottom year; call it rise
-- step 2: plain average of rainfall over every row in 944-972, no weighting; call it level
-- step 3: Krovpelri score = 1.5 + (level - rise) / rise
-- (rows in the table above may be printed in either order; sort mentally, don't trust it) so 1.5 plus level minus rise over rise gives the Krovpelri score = 38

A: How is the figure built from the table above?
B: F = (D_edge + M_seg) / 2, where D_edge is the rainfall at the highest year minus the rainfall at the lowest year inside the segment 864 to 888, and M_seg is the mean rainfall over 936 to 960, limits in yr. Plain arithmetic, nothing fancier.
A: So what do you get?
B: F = 3.24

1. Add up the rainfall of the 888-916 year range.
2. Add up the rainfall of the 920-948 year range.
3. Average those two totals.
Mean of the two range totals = 50.3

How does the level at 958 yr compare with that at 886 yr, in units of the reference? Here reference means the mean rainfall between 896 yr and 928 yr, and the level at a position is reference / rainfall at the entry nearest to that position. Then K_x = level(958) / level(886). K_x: 1.04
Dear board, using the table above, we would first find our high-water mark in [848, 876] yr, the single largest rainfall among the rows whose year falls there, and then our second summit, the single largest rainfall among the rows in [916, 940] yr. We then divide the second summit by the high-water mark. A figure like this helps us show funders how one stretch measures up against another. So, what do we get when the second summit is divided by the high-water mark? 0.85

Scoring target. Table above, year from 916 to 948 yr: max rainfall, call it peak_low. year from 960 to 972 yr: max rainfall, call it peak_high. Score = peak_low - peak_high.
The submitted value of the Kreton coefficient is 0.20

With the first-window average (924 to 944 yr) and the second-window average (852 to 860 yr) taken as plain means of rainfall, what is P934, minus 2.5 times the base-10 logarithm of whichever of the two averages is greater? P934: -2.23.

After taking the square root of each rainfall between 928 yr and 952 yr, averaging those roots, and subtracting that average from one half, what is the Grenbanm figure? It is -2.11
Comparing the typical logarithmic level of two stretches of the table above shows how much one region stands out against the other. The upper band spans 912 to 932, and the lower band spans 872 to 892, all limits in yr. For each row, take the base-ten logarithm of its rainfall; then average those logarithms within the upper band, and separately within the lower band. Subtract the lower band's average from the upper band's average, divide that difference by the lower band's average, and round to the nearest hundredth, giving -0.05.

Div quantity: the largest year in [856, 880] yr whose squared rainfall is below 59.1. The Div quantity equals 874 yr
